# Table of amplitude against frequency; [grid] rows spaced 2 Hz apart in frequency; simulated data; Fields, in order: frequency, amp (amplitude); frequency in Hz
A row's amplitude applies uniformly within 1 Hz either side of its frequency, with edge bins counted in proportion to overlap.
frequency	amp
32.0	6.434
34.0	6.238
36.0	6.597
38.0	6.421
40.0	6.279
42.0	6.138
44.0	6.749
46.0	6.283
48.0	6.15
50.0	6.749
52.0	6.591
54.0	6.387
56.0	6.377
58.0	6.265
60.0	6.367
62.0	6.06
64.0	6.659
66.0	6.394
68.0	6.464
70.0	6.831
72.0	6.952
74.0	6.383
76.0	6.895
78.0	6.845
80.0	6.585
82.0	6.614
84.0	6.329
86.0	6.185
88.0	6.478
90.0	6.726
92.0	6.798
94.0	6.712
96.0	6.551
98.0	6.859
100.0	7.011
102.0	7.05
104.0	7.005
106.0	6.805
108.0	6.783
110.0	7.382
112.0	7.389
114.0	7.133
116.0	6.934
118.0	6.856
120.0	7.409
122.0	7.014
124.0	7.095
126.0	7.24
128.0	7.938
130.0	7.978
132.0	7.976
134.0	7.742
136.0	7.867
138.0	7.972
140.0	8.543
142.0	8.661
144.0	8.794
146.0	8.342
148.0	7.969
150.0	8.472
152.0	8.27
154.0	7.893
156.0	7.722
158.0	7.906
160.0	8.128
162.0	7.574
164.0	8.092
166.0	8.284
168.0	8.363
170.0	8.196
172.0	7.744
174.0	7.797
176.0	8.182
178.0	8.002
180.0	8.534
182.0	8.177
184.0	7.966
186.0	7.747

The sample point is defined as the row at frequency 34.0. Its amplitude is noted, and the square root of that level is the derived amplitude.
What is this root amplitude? 2.50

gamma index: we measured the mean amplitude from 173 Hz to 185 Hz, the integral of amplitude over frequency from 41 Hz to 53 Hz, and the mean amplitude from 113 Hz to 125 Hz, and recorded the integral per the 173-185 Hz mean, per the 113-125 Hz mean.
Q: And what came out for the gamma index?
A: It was 1.35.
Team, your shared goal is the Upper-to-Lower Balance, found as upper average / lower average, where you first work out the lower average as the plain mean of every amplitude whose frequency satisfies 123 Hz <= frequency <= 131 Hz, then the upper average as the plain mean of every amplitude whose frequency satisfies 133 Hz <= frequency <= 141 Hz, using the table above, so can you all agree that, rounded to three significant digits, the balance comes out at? 1.06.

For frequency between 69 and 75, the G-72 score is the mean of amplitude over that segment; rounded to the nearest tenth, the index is 6.7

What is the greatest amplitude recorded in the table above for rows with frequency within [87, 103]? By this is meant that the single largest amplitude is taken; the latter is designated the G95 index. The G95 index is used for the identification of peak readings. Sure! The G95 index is 7.05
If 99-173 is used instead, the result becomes 8.794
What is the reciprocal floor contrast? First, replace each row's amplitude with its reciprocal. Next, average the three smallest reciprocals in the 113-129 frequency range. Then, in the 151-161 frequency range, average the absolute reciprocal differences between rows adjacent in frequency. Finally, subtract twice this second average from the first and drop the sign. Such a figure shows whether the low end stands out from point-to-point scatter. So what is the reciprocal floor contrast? 0.125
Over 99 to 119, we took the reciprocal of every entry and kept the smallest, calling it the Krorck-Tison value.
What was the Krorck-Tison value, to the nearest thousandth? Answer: 0.135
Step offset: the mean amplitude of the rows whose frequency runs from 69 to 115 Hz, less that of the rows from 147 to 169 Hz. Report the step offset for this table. -1.3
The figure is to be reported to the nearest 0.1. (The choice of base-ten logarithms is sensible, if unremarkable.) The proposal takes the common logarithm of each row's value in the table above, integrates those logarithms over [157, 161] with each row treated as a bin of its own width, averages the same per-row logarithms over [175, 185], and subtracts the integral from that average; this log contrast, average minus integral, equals -2.7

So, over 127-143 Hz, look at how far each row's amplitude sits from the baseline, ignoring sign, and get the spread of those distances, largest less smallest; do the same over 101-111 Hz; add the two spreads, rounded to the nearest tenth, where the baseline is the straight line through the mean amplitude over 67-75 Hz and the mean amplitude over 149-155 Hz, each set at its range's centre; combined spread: 1.2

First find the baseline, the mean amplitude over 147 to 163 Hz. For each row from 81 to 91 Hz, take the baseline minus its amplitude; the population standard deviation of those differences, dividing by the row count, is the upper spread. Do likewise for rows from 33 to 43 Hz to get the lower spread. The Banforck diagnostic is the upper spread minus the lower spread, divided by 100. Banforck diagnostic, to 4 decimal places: 0.0003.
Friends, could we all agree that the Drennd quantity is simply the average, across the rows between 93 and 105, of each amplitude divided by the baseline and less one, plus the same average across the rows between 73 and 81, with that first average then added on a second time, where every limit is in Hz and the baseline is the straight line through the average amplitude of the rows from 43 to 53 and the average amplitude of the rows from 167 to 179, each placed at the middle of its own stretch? -0.10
